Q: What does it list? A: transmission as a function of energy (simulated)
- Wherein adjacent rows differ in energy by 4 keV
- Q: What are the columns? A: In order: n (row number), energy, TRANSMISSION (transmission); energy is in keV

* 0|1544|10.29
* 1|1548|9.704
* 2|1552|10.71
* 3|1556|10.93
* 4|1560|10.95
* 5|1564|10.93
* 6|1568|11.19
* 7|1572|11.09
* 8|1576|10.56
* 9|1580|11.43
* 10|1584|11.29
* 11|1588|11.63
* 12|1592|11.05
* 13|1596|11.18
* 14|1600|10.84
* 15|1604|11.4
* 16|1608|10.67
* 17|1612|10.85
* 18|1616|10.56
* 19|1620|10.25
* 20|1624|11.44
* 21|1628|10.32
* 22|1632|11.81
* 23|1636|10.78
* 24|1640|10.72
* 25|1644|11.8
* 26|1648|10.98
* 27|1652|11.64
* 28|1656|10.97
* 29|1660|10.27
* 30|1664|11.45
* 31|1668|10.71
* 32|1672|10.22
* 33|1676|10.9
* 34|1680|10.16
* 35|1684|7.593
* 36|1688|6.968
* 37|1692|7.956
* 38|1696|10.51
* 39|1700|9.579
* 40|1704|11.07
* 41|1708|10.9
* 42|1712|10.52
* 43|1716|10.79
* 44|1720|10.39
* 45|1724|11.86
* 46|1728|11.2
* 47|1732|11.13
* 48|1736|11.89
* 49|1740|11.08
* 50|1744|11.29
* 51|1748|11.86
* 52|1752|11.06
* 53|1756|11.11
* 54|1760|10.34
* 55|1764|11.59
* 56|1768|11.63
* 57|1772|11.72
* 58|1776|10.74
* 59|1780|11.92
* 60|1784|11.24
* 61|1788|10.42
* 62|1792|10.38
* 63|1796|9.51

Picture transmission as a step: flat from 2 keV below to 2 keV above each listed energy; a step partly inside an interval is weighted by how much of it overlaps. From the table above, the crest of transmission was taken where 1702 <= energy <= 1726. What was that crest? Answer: 11.86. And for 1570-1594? 11.63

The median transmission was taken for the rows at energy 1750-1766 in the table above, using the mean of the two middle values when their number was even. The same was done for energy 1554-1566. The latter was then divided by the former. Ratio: 0.99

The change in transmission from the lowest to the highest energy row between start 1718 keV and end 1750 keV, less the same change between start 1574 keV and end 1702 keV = 2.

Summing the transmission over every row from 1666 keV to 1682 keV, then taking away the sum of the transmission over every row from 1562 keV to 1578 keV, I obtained -1.8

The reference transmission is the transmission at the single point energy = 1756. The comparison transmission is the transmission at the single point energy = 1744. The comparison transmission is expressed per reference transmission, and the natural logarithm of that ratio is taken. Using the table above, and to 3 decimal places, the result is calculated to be 0.016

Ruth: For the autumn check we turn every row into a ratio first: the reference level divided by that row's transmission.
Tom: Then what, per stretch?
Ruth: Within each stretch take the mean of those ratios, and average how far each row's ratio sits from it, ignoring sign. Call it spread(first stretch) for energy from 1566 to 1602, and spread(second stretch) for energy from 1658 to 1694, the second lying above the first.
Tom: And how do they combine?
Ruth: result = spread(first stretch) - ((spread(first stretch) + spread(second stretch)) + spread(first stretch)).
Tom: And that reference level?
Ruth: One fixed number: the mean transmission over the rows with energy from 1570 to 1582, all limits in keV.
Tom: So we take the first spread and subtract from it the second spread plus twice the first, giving -0.213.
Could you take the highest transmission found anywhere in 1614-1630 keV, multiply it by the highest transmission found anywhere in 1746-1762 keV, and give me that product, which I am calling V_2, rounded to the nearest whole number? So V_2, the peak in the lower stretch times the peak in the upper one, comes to 136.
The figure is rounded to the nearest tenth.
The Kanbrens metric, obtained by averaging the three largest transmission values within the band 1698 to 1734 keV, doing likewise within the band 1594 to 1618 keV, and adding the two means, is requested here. 22.5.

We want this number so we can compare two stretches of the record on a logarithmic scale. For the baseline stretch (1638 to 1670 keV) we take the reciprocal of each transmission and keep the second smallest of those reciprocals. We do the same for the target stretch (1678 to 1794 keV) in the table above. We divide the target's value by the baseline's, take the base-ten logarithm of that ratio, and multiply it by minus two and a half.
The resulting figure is 0.023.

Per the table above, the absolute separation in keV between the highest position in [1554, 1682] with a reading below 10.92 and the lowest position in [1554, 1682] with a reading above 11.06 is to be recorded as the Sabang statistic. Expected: 112 keV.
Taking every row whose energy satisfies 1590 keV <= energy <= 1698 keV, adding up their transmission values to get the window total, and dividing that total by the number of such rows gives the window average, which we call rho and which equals 10.5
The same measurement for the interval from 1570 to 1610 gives 11.1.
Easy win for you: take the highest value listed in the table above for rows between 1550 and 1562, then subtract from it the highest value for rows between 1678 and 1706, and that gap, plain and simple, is -0.12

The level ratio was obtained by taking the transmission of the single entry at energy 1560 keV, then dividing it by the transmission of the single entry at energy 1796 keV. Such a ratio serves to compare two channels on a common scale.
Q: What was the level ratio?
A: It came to 1.15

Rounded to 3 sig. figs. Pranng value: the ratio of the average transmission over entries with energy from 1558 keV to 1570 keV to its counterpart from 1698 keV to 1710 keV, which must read 1.05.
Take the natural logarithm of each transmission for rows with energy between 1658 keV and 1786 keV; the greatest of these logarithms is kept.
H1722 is 2.48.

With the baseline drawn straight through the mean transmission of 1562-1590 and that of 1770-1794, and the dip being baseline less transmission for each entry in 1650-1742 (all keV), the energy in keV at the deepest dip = 1688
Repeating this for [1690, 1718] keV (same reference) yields 1692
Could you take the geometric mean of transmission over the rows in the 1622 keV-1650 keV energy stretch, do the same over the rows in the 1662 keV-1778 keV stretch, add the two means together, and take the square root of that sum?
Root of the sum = 4.65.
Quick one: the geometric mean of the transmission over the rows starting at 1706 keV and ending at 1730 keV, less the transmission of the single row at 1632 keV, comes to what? -0.9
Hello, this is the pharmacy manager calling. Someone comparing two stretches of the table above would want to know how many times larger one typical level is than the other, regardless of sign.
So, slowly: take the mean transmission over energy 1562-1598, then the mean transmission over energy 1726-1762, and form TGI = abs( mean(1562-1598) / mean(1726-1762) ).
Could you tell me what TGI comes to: 0.99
